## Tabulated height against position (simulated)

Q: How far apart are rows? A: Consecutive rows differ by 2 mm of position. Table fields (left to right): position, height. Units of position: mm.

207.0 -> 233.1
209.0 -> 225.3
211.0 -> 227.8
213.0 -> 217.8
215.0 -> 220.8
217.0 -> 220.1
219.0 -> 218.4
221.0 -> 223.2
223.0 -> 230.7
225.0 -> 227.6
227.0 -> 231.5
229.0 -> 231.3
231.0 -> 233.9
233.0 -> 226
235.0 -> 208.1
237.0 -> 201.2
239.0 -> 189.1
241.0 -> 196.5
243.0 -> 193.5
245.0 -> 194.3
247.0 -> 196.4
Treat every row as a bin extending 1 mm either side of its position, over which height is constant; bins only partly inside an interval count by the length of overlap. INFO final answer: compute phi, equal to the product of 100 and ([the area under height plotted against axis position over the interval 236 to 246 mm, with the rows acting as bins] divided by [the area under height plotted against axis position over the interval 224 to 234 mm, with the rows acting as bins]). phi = 85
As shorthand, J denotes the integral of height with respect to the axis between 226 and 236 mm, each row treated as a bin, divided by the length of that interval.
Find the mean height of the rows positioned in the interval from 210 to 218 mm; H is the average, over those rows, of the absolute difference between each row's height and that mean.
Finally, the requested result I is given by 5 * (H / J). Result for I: 0.07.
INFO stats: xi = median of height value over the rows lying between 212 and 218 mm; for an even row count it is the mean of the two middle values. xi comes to 220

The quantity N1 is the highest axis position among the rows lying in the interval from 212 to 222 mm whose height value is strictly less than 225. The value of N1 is 221.0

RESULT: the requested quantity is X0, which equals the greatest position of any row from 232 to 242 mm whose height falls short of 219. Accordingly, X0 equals 241.0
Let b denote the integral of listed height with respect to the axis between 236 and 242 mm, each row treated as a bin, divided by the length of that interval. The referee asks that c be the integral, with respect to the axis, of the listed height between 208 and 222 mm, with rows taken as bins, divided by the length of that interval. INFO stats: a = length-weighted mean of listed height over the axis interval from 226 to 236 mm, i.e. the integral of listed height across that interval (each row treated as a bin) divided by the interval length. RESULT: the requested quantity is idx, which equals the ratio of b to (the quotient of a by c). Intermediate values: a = 226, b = 196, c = 222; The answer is 192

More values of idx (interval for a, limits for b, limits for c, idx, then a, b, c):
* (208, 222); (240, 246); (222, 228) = 202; 222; 195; 230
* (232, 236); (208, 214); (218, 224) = 231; 217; 224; 224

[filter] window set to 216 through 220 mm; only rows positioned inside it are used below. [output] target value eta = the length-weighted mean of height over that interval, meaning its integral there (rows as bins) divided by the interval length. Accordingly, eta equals 219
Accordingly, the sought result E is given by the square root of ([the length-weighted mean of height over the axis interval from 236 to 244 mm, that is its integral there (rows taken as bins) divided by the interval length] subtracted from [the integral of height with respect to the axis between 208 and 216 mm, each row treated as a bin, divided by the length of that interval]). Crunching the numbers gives 5.3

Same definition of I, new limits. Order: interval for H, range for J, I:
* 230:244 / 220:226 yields 0.30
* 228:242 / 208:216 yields 0.35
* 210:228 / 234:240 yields 0.12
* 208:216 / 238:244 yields 0.09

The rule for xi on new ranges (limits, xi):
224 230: 231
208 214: 225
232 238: 208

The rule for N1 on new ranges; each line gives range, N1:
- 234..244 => 243.0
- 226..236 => 235.0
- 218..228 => 221.0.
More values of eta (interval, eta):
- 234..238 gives 205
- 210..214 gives 223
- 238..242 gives 193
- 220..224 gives 227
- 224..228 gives 230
